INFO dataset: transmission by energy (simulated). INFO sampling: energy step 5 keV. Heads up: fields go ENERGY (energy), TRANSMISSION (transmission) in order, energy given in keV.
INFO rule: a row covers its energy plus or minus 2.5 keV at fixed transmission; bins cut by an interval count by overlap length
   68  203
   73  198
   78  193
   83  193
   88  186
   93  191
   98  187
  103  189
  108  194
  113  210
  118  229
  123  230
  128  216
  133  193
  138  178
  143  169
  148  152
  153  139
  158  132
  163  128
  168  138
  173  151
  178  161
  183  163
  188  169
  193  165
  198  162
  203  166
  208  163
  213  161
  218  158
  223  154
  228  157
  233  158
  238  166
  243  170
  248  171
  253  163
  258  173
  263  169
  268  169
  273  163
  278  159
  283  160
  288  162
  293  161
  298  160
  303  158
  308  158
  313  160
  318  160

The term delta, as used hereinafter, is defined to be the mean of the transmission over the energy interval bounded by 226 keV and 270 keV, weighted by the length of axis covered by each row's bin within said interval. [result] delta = 166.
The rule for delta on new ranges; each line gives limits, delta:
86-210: 174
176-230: 162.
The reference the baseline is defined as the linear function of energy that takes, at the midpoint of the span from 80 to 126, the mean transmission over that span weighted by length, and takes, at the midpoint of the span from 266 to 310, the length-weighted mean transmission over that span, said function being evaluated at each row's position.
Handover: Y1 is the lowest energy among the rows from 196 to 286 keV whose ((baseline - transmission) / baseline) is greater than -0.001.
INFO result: 198 keV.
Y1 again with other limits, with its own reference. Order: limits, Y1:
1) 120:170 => 133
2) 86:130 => 88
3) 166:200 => 168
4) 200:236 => 203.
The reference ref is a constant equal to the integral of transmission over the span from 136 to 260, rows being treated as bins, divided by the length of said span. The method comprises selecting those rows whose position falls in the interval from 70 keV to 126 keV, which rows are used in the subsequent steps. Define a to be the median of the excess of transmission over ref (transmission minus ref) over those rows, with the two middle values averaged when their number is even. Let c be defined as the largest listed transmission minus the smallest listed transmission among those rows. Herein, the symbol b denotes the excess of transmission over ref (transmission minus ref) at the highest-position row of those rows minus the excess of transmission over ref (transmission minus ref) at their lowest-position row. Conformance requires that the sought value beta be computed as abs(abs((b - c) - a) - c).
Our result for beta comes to 2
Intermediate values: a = 34.5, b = 32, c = 44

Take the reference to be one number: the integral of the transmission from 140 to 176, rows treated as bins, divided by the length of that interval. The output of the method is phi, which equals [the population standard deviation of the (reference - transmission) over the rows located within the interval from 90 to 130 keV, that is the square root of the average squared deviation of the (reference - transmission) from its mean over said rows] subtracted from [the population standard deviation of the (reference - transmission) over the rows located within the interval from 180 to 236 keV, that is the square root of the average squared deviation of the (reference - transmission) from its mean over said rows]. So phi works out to -12.5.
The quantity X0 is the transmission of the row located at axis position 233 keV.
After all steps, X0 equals 158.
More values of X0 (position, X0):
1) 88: 186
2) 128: 216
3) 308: 158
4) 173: 151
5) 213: 161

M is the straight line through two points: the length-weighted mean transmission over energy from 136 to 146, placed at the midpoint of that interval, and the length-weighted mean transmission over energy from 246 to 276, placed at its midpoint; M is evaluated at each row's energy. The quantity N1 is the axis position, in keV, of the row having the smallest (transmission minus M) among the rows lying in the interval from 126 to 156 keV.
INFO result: 153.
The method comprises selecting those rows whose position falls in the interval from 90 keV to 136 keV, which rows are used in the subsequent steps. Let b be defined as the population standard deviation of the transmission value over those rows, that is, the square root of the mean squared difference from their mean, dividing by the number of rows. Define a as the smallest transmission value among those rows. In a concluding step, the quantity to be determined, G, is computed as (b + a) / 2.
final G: 102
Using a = 187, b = 16.3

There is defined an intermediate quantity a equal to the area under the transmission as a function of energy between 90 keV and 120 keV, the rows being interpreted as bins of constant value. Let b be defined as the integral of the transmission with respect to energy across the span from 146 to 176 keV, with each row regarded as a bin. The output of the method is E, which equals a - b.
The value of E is 1774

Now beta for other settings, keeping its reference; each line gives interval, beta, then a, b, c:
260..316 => 10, 1.5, -9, 11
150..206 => 25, 2.5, 27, 41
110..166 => 101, 19.5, -82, 102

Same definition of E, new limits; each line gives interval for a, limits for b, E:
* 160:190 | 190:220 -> -349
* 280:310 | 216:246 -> -26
